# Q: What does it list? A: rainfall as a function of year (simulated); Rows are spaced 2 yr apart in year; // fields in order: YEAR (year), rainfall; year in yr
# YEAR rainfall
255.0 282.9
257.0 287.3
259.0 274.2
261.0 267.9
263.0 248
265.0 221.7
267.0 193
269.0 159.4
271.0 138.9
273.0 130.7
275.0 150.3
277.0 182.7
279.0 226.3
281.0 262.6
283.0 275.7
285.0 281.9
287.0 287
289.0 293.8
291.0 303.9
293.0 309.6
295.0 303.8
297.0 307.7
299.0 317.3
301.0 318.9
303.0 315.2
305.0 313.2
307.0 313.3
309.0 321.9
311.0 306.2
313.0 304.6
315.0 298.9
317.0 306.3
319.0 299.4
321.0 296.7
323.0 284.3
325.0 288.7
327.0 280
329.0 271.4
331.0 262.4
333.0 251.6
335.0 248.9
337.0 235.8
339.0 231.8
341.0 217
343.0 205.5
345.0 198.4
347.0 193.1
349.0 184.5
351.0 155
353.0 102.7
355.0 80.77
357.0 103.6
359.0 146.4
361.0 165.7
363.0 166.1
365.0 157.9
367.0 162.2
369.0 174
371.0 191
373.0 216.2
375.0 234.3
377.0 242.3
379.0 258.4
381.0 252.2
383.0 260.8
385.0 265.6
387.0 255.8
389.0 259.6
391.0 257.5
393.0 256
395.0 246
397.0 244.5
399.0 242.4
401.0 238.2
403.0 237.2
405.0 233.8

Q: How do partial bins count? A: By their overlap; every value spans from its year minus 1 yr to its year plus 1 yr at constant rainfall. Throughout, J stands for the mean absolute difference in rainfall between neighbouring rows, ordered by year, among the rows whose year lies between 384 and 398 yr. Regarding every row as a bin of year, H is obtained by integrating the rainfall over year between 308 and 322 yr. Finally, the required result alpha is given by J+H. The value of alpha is 4273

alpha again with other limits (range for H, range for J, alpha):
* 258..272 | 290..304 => 3011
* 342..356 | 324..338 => 2249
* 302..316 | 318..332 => 4354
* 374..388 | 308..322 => 3545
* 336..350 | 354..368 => 2949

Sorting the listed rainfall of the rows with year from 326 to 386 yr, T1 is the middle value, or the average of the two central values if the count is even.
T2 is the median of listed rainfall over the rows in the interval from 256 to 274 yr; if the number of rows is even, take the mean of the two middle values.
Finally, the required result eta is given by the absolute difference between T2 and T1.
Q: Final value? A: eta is 11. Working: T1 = 211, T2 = 222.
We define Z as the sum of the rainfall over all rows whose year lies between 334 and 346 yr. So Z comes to 1337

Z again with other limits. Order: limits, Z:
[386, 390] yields 515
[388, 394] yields 773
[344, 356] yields 914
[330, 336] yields 763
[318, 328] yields 1449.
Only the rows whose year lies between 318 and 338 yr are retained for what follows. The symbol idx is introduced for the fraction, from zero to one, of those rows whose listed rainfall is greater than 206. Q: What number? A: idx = 1.00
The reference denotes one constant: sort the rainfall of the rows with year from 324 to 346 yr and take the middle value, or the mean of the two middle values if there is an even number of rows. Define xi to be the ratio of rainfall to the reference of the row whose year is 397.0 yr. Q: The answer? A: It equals 0.98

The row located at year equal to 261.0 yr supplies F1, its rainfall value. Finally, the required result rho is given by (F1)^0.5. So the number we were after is 16.37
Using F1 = 267.9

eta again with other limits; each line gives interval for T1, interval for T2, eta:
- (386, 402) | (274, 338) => 44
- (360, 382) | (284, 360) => 95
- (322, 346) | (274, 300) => 37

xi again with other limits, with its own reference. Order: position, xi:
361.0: 0.67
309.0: 1.29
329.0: 1.09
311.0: 1.23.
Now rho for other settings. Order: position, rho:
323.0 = 16.86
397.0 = 15.64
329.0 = 16.47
